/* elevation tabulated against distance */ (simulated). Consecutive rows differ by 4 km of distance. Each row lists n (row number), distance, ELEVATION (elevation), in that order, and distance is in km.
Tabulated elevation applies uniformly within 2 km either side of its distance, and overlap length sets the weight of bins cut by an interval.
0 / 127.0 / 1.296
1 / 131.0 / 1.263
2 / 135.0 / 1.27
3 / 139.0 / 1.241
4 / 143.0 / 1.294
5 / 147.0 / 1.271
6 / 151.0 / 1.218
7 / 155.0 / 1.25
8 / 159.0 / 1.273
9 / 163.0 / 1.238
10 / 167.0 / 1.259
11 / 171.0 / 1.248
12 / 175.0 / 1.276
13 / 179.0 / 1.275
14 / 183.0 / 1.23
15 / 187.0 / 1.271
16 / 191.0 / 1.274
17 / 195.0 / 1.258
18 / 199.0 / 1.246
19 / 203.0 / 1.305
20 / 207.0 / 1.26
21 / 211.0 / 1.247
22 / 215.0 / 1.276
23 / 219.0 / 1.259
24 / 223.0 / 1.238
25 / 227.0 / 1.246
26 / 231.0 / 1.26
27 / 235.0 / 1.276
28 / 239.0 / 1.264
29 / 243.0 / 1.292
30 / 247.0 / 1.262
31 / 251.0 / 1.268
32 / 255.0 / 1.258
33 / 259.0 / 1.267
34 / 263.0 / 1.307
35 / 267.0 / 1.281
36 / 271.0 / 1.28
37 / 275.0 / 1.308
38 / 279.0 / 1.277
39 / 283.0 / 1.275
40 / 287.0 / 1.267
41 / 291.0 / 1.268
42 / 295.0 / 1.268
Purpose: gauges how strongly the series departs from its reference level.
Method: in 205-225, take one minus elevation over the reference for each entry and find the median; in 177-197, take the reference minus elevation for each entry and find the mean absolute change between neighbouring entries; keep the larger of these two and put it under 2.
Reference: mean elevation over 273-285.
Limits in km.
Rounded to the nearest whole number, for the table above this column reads 76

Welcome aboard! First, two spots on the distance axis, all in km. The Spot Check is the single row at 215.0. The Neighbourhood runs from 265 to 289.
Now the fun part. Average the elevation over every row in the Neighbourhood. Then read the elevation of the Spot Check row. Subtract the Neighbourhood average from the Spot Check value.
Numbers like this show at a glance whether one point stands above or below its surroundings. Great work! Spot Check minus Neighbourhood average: -0.01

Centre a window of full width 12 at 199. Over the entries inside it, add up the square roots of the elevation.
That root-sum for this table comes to 3.38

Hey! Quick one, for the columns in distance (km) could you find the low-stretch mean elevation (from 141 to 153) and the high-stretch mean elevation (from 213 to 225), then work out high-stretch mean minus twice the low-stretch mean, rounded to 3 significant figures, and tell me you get -1.26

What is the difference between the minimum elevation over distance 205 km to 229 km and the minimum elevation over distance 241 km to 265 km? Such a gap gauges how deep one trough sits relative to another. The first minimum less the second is -0.020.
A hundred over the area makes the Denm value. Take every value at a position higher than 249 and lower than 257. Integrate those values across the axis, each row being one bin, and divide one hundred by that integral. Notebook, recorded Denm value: 10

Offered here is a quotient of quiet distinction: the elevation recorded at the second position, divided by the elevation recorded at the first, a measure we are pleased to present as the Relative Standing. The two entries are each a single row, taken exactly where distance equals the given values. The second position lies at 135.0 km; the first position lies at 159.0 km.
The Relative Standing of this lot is 1.00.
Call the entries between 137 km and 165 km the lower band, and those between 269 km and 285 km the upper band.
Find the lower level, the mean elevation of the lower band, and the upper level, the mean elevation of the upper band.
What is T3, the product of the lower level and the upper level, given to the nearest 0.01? 1.61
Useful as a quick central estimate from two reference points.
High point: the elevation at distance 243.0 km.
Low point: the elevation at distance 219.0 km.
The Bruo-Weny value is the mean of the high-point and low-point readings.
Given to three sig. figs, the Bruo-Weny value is 1.28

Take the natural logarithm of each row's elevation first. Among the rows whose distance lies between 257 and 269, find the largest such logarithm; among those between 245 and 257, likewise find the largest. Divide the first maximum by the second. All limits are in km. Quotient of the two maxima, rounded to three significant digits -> 1.13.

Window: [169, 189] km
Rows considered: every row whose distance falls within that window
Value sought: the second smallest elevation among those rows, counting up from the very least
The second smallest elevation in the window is 1.248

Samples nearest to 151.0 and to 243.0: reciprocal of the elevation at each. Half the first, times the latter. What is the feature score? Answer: 0.318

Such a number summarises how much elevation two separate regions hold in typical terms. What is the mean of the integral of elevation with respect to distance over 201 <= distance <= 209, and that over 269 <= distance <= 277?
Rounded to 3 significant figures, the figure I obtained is 10.3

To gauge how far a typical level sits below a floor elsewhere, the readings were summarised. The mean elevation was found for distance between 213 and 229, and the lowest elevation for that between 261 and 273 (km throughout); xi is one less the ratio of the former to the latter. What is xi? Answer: 0.020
